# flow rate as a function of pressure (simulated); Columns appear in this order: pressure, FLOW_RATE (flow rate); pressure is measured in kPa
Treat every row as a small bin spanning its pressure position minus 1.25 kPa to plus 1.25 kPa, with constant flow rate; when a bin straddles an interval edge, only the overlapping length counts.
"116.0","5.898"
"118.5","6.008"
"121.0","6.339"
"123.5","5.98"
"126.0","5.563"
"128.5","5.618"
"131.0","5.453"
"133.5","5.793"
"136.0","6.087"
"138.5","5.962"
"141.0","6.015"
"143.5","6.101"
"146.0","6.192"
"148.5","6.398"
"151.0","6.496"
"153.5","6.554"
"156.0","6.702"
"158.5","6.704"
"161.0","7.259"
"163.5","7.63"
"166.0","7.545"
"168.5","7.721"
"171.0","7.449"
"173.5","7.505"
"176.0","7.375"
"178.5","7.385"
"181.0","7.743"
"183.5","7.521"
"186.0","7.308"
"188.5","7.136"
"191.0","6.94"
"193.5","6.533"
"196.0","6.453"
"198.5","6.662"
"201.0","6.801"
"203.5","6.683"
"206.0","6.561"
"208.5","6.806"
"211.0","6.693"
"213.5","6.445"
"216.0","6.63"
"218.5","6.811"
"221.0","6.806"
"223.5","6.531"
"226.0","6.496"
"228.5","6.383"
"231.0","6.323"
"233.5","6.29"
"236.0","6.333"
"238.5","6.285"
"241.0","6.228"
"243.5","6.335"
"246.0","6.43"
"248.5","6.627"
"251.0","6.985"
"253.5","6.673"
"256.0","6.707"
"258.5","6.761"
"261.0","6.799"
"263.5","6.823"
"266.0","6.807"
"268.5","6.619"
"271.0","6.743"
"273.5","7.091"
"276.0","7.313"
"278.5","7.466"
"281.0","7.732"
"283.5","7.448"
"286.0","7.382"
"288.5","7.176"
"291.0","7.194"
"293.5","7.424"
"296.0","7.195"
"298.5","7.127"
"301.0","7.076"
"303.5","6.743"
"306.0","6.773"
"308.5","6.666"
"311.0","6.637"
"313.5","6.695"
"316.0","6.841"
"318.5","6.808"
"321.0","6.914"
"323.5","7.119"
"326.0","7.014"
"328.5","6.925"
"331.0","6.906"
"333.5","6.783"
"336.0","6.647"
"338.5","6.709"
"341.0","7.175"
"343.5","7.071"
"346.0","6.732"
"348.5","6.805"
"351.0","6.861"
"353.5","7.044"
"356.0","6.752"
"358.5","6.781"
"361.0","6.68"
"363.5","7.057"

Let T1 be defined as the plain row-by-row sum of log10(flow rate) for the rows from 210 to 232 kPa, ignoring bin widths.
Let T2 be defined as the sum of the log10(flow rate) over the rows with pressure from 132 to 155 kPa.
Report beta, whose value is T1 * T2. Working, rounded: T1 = 7.36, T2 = 7.11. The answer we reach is 52.3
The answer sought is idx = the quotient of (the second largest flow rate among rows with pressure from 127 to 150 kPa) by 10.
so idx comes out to 0.62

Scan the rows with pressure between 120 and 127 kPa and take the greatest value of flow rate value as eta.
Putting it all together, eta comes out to 6.339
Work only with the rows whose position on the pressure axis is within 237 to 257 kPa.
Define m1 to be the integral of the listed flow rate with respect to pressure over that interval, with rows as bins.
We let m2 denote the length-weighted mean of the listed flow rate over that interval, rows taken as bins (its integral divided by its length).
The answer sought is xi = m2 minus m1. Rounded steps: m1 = 131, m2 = 6.53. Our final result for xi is -124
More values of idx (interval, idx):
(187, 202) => 0.69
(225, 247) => 0.64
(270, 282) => 0.75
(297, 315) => 0.71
